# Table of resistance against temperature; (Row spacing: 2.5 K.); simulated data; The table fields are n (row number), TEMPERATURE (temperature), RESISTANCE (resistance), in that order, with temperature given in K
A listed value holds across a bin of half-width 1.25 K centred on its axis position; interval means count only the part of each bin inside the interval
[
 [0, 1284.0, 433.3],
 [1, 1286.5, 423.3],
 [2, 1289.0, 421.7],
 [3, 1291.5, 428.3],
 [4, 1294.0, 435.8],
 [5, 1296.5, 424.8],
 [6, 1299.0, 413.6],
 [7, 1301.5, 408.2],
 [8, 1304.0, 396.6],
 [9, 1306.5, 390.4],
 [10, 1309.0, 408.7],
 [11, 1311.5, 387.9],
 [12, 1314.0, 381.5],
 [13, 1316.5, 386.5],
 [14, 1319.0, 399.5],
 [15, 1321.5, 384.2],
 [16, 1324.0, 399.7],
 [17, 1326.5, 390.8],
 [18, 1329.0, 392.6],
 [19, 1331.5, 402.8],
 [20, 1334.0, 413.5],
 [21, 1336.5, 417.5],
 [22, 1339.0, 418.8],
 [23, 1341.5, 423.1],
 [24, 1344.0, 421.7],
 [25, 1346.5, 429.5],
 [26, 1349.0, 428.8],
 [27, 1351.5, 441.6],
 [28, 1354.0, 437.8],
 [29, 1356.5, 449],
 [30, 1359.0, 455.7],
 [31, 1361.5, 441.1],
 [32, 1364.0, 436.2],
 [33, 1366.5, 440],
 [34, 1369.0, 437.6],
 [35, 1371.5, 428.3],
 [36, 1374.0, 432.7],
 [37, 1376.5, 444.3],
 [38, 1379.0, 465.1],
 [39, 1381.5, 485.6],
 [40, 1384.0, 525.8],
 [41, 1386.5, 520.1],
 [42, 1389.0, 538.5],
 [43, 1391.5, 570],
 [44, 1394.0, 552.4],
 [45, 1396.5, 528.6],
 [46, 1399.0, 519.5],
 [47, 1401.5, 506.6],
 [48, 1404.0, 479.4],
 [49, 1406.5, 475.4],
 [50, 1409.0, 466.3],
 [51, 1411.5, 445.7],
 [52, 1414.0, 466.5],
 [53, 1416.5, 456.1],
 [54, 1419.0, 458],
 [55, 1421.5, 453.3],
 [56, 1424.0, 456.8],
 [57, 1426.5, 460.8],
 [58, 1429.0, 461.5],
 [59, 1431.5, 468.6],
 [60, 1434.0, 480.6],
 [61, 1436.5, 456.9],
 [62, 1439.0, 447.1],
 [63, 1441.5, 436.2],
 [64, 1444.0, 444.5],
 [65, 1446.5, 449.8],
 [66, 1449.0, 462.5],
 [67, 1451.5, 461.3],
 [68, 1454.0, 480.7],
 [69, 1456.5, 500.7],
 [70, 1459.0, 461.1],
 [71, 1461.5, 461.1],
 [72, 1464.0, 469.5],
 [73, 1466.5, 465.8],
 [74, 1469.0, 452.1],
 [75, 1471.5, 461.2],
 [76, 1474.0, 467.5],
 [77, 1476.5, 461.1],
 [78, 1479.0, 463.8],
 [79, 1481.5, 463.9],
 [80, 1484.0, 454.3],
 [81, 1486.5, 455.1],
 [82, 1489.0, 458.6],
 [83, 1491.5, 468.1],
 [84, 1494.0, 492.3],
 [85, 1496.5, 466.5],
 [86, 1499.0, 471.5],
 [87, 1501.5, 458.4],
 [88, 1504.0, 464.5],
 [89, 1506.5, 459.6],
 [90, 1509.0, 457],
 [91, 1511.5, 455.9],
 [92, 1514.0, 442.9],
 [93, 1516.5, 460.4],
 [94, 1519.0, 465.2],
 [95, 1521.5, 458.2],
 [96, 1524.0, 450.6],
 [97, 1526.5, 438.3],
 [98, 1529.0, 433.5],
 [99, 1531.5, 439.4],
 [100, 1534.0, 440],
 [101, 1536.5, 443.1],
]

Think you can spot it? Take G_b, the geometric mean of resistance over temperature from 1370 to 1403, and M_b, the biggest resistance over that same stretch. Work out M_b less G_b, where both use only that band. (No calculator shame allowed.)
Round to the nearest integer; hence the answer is 71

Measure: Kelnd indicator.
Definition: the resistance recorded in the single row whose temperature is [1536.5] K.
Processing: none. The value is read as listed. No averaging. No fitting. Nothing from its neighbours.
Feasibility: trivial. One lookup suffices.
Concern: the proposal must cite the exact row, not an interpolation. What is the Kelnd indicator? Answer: 443.1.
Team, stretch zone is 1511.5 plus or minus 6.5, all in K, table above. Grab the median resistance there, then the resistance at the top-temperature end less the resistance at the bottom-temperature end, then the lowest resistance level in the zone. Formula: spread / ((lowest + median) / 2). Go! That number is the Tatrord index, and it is 0.00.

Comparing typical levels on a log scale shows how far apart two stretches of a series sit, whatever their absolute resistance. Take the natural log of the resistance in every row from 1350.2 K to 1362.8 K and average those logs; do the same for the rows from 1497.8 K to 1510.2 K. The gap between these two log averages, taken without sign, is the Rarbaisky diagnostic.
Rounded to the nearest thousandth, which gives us 0.038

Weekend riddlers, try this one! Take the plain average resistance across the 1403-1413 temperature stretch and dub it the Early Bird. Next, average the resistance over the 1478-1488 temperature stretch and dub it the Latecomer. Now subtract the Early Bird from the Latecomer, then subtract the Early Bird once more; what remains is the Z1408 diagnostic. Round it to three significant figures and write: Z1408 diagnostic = -474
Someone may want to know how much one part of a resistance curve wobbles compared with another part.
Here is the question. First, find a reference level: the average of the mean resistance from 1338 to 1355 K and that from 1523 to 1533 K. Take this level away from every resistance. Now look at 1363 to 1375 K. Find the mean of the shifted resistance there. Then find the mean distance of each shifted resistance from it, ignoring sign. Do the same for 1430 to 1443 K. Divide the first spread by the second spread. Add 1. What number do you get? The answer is 1.3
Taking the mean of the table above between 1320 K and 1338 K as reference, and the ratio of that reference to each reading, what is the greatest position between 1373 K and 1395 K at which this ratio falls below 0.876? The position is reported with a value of 1394.0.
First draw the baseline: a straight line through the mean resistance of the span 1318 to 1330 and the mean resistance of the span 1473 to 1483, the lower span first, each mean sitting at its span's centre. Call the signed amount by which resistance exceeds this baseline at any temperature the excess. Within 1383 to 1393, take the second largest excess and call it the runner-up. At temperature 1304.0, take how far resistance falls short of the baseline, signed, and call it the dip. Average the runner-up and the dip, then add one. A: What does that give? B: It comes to 52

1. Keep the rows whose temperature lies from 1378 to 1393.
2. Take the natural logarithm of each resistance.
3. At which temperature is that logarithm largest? 1391.5 K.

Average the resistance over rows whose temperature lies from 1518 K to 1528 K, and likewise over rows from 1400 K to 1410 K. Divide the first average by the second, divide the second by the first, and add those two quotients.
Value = 2.00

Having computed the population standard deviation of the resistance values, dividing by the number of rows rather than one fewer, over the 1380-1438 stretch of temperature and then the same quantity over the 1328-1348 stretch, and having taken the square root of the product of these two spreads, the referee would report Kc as 20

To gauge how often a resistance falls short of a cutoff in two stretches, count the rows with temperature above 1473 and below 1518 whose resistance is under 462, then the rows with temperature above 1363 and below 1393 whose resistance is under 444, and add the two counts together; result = 15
